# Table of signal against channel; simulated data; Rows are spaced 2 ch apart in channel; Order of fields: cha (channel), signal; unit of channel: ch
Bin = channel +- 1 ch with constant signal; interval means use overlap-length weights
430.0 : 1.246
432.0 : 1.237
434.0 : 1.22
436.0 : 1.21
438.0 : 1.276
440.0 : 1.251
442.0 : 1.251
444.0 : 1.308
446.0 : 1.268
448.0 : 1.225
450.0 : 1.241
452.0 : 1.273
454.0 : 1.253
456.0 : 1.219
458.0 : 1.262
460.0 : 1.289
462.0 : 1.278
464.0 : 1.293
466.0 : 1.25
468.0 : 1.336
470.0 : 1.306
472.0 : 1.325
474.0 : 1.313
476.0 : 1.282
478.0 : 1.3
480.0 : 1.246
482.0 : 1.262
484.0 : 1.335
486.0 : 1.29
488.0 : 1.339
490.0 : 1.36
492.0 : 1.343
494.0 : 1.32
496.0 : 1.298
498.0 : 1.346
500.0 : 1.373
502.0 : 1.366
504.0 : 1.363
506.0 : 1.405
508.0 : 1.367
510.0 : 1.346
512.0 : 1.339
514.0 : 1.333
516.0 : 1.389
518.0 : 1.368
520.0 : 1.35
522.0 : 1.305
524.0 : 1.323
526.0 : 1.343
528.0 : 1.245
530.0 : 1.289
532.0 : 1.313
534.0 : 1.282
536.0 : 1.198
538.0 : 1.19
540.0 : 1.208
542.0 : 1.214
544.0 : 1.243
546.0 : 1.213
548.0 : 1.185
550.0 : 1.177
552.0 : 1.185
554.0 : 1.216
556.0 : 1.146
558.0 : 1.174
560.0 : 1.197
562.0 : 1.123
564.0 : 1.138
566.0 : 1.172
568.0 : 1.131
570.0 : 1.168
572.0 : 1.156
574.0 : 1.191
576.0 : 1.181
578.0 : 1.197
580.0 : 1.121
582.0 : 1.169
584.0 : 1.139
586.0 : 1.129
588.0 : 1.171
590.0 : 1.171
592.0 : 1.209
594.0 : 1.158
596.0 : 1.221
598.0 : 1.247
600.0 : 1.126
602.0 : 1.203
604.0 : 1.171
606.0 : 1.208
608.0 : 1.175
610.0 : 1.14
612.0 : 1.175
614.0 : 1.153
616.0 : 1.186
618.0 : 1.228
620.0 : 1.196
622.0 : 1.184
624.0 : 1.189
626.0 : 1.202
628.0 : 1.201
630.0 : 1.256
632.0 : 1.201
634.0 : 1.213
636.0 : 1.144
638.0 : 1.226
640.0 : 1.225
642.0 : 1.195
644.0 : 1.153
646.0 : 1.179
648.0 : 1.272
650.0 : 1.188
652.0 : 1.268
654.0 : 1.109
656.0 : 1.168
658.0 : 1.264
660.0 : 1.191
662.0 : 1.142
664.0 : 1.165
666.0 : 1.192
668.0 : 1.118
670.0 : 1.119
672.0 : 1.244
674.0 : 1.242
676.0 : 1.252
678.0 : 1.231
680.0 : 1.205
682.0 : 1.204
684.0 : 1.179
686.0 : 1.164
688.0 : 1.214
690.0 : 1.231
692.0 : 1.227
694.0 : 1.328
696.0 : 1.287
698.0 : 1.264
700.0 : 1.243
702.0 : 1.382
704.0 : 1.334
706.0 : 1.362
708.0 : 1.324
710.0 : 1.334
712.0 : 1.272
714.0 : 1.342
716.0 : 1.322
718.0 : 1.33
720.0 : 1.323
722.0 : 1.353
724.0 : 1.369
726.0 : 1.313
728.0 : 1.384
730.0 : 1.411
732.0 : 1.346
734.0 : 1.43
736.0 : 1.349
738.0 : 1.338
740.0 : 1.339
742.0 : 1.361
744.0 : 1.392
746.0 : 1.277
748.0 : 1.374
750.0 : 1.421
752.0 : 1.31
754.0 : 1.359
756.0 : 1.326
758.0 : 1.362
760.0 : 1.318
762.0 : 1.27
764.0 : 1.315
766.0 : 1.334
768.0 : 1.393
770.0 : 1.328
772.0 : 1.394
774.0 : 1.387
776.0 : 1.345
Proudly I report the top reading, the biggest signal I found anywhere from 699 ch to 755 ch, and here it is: 1.43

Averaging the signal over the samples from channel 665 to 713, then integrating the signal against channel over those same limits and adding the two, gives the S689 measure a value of 61.2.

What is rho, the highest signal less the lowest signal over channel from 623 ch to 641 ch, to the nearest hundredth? 0.11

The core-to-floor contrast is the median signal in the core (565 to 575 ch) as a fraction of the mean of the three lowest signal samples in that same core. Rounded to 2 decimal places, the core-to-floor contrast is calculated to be 1.01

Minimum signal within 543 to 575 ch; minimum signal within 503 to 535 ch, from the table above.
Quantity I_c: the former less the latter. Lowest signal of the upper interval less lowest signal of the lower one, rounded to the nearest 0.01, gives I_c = -0.12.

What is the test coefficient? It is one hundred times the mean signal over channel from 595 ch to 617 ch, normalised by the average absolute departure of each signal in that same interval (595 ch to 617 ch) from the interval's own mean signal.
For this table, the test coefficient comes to 4232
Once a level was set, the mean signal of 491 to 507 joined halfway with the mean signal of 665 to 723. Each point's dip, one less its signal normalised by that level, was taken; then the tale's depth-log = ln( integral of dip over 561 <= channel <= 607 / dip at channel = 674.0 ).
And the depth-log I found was 4.6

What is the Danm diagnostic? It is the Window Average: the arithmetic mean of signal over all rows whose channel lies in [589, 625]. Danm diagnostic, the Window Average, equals 1.19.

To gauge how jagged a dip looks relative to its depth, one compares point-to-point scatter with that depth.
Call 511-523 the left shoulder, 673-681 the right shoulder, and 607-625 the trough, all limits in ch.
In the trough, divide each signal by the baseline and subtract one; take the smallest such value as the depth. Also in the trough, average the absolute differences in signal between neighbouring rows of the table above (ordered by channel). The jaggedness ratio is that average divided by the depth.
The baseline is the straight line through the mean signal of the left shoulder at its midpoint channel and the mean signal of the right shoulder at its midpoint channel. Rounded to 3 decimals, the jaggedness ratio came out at -0.246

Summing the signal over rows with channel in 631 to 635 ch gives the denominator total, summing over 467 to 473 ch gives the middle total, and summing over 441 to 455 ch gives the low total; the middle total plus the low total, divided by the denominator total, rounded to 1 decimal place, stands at 5.3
